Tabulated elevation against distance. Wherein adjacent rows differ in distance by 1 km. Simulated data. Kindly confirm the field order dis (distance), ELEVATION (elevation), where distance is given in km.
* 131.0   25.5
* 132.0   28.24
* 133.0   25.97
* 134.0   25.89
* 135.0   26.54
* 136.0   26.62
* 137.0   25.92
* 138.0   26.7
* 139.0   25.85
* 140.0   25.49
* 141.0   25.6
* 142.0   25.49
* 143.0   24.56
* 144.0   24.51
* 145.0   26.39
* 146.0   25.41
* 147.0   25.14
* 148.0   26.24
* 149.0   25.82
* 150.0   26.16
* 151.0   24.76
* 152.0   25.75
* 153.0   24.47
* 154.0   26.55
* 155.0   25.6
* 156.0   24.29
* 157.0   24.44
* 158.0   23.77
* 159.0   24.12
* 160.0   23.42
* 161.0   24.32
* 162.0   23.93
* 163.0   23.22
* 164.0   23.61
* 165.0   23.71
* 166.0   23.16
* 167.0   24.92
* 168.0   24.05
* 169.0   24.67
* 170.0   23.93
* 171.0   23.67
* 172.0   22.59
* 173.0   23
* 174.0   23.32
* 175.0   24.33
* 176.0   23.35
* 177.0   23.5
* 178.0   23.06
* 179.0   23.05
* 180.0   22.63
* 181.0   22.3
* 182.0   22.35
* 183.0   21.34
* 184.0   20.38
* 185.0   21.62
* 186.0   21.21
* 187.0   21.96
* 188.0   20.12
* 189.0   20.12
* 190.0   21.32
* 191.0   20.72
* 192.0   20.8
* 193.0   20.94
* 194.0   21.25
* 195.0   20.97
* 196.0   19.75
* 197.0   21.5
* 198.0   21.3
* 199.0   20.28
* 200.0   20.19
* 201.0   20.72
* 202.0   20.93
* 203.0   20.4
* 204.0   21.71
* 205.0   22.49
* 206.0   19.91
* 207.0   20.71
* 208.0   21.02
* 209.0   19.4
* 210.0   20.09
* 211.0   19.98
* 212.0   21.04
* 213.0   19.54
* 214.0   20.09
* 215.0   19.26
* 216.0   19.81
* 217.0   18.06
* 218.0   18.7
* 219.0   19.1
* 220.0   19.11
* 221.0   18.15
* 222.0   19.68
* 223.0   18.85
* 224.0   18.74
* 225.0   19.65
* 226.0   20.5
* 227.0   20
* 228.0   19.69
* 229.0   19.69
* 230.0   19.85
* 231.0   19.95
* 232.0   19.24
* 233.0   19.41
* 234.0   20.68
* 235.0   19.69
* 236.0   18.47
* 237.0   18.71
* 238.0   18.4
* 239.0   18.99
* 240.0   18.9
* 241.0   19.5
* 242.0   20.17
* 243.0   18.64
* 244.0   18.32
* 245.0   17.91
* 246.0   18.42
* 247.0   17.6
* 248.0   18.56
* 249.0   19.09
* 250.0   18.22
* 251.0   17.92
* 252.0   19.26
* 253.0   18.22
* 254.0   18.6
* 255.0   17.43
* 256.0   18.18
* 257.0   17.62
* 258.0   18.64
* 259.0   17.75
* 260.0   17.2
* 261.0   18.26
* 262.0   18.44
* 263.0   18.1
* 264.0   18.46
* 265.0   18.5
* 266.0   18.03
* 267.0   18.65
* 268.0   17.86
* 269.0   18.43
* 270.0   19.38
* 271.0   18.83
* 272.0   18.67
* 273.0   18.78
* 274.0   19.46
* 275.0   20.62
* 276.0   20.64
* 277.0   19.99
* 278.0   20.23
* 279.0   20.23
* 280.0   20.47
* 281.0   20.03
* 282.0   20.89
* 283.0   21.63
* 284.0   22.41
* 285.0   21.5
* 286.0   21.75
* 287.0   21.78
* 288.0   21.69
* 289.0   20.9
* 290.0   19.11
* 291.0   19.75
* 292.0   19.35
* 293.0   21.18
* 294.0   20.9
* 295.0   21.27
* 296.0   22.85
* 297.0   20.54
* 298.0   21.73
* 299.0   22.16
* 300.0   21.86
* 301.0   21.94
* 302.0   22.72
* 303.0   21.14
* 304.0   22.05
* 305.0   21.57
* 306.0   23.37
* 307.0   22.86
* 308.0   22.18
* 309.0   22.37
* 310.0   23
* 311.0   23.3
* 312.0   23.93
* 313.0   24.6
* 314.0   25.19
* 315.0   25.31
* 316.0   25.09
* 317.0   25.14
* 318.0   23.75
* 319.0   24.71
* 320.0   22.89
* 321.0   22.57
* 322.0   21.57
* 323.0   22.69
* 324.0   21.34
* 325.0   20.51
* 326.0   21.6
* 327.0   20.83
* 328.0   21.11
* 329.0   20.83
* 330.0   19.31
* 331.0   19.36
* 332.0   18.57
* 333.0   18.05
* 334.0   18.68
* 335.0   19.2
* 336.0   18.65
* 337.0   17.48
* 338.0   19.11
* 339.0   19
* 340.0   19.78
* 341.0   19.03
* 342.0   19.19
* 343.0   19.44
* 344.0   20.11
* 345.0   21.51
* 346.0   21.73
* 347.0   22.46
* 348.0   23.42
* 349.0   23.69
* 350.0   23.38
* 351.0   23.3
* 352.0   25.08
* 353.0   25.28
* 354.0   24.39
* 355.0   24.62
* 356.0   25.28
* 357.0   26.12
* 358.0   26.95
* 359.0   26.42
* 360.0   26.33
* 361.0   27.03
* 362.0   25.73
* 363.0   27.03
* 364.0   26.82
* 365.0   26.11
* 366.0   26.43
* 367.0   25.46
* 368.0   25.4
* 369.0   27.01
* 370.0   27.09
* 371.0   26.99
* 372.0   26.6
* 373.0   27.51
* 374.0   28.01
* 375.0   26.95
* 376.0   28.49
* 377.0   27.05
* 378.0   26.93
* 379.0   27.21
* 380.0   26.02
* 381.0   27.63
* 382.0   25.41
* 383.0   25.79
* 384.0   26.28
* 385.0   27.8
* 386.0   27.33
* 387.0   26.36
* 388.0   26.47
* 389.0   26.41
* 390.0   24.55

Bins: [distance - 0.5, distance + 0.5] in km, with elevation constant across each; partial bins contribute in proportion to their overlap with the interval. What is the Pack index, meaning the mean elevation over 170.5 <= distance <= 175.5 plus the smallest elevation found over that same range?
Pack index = 46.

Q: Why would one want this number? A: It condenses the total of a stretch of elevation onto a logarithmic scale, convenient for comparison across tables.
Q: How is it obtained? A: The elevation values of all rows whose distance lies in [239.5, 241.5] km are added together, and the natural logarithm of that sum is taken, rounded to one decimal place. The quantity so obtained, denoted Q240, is 3.6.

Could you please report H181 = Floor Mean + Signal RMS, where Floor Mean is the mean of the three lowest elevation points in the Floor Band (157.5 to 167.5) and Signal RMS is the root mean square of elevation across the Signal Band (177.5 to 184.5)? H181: 45.4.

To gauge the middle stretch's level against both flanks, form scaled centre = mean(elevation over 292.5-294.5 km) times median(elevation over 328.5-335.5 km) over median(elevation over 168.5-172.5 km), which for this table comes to 17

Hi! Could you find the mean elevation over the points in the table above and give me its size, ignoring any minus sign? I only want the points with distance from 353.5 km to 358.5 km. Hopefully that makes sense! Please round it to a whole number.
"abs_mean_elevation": 25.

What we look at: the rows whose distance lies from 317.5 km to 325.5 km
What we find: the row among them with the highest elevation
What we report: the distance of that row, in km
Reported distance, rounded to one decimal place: 319.0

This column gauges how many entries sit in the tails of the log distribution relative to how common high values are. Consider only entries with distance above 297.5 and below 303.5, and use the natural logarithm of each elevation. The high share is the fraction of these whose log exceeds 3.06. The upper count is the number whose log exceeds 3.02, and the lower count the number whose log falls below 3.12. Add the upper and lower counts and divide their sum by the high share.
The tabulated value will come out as 13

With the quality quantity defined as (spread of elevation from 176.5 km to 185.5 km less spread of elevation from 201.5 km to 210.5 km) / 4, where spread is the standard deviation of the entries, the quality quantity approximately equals 0.01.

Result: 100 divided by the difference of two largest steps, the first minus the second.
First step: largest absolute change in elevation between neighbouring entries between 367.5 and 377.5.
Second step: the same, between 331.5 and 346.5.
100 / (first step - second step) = -5000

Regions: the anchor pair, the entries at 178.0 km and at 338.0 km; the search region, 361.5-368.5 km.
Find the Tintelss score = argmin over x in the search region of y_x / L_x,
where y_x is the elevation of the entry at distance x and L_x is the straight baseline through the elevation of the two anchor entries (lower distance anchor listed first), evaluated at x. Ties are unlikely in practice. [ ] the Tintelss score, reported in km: 368.0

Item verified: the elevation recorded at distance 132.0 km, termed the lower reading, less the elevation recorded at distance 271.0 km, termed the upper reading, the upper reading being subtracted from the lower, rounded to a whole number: 9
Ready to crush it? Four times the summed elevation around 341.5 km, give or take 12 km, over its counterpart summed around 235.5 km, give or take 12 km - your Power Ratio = 4.29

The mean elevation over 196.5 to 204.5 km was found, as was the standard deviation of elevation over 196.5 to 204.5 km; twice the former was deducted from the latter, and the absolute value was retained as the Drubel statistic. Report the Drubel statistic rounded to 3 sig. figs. 41.2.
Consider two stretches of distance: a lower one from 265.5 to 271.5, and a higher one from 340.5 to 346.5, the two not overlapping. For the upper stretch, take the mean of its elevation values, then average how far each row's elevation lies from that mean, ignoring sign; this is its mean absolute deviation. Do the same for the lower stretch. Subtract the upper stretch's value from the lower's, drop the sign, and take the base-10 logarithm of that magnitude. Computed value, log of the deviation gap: -0.26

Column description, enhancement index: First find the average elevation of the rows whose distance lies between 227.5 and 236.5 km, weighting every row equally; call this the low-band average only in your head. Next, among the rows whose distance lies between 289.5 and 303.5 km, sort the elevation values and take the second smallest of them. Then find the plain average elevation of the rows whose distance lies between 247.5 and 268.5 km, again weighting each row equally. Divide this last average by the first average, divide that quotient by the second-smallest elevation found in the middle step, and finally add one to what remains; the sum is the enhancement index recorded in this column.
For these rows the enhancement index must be 1.05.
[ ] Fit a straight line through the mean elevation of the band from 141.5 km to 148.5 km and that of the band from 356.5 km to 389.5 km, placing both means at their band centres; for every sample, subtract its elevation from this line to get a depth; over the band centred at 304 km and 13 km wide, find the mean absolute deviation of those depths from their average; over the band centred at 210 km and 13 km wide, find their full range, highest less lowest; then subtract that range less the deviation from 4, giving 1.2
